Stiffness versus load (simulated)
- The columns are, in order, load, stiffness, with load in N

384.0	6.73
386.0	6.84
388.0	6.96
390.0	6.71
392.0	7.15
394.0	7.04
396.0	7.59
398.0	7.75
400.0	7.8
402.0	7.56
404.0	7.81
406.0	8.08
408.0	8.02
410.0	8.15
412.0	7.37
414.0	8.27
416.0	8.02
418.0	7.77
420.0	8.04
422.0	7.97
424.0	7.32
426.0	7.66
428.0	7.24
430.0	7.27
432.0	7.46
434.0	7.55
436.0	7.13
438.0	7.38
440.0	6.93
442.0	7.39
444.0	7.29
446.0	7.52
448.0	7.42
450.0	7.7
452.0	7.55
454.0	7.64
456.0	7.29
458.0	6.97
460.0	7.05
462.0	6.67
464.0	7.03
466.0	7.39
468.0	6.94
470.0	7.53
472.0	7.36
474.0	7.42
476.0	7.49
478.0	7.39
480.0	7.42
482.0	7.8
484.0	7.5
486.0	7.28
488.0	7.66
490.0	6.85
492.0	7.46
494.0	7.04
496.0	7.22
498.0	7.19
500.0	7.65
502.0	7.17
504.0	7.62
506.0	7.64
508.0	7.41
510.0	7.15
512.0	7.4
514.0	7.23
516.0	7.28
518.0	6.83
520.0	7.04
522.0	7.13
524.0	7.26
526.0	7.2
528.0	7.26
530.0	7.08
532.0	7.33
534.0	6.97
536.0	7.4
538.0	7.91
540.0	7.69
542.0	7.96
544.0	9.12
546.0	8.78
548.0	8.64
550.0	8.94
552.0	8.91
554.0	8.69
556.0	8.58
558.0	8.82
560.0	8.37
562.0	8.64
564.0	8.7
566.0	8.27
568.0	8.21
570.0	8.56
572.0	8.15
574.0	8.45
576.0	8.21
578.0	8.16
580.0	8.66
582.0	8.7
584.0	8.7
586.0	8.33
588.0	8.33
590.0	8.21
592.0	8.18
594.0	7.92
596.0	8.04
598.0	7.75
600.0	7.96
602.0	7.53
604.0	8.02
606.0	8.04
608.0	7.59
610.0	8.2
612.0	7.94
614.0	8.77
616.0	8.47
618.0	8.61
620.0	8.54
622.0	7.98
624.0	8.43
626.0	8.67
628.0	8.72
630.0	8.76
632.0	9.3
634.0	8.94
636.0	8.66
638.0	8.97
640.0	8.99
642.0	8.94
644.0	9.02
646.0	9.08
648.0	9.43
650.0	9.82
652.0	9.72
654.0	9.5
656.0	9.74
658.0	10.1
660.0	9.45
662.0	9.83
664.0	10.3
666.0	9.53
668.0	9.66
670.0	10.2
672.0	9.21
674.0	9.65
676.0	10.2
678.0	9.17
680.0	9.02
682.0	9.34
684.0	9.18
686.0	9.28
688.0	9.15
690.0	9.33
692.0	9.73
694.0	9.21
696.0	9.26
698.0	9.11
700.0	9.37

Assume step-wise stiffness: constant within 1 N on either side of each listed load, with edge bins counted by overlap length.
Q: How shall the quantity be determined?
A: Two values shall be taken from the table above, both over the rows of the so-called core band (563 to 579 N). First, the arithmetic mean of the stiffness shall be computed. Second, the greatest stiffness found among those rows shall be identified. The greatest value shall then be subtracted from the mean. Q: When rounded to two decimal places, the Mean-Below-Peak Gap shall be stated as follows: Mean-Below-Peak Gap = -0.36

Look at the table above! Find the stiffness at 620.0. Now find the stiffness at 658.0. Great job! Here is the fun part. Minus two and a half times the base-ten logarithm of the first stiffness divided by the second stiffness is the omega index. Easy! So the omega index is 0.18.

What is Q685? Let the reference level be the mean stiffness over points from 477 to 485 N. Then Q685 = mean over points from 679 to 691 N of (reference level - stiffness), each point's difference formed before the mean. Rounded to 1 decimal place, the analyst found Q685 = -1.7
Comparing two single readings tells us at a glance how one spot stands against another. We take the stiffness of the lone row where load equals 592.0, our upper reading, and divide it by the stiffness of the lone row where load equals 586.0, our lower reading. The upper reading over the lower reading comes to 0.98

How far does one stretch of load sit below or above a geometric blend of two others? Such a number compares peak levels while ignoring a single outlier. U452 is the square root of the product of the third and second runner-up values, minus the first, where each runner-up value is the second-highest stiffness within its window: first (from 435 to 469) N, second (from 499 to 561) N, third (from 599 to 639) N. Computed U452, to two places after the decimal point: 1.31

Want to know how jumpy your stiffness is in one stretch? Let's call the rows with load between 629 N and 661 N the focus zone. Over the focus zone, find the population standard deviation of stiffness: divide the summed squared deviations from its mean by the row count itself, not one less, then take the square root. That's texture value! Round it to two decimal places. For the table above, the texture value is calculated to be 0.41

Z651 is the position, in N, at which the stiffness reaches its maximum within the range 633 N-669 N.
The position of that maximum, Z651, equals 664.0 N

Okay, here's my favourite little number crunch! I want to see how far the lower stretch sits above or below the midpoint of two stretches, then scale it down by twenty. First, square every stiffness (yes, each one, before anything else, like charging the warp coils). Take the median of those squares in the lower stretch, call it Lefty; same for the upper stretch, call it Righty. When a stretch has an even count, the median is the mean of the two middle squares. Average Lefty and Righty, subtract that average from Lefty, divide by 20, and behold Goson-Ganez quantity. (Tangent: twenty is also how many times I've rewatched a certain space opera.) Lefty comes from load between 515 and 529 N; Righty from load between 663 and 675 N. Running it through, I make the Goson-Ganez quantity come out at -1.0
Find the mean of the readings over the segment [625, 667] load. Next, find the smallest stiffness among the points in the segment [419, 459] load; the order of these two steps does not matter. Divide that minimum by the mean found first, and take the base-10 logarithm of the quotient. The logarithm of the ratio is -0.13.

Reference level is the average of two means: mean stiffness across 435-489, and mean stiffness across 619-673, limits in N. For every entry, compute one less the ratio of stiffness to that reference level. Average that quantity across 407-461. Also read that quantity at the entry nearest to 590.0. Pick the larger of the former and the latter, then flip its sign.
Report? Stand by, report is -0.09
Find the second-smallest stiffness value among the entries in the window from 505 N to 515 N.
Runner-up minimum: 7.23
